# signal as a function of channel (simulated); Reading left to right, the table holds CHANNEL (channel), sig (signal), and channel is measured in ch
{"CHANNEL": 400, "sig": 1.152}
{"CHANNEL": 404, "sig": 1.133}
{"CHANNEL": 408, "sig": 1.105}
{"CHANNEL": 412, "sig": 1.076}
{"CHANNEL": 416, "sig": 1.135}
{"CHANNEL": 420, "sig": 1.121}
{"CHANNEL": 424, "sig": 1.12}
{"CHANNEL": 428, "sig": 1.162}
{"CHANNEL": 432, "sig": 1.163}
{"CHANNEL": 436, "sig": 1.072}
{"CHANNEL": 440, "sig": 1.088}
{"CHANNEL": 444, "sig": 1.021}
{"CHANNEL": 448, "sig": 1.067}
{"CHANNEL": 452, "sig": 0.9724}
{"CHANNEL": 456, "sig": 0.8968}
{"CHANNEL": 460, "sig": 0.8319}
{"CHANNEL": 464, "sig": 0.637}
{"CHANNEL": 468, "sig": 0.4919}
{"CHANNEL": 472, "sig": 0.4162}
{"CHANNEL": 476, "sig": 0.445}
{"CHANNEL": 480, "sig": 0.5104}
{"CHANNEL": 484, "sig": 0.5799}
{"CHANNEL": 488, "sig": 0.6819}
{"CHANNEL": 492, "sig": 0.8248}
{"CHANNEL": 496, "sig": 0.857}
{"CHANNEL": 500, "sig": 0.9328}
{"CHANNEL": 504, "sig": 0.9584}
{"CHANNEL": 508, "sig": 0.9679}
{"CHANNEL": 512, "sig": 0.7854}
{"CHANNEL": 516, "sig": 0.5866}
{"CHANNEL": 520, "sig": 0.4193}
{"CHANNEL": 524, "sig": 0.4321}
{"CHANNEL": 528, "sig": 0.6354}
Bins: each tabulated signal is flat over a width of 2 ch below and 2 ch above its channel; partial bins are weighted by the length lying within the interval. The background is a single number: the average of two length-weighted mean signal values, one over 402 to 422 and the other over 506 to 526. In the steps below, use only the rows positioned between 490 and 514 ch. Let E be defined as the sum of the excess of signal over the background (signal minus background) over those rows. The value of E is 0.1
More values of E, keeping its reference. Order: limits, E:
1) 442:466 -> 0.2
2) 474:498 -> -1.4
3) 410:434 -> 1.5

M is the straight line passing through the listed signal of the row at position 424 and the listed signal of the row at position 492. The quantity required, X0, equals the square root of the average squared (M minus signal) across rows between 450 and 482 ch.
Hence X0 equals 0.33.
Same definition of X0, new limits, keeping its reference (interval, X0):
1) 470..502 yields 0.30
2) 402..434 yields 0.06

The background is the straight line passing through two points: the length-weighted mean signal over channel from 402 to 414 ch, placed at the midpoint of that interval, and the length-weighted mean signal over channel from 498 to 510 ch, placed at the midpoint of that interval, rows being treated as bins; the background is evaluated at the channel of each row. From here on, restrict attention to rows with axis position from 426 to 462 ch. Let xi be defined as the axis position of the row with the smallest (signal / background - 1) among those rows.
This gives 460 ch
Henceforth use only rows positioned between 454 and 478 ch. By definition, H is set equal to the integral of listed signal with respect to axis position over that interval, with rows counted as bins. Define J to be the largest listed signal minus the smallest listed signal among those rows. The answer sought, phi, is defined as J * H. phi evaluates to 7.1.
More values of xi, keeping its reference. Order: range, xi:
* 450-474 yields 472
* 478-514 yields 480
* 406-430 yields 412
